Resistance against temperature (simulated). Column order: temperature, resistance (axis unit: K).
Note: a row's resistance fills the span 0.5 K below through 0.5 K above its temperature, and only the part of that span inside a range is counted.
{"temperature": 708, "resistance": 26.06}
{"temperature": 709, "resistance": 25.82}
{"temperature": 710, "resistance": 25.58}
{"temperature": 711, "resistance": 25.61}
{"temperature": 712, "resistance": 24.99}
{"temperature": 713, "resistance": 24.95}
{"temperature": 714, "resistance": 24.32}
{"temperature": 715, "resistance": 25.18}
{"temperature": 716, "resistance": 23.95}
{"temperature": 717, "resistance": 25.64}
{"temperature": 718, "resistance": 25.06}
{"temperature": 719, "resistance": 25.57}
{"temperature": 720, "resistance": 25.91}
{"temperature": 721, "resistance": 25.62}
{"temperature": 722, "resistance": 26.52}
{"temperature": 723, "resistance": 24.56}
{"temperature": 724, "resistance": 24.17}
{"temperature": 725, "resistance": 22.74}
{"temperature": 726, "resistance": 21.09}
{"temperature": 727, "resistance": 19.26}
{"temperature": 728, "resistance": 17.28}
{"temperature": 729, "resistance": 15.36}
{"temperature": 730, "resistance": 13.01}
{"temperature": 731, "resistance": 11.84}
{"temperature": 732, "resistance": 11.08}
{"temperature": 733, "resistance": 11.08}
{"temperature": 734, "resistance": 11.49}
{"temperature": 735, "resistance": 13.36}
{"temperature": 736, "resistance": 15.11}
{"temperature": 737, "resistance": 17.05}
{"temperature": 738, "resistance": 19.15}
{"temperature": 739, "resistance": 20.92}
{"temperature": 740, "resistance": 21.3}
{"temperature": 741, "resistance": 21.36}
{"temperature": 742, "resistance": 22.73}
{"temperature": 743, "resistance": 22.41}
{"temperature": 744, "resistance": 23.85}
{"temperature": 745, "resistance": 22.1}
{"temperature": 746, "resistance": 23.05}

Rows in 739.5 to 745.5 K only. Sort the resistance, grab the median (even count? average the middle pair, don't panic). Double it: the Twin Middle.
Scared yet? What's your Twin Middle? 45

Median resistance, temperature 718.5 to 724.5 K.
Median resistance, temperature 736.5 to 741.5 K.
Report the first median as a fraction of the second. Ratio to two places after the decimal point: 1.22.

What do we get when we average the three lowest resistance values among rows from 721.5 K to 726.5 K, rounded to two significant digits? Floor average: 23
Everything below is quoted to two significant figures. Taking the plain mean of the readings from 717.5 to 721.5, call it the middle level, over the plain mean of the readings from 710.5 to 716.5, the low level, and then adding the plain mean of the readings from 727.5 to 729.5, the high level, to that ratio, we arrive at 17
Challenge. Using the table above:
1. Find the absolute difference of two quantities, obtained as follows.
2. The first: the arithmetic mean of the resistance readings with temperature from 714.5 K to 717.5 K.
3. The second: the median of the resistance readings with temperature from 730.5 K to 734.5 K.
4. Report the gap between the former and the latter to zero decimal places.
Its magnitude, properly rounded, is 14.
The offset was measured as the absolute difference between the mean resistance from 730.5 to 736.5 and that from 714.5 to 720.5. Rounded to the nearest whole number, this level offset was 13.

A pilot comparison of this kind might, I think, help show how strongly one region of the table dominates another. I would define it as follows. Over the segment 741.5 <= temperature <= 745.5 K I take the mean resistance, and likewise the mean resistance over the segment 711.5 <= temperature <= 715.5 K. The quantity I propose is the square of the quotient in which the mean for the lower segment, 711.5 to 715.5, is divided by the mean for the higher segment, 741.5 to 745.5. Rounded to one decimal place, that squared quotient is 1.2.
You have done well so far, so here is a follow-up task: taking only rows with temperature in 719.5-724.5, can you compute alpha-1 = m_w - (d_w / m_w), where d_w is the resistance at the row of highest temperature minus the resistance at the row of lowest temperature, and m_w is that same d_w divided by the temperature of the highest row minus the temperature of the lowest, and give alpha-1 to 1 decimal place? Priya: -4.4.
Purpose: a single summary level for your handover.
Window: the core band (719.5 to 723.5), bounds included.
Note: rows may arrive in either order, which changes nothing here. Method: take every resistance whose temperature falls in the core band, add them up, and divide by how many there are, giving 26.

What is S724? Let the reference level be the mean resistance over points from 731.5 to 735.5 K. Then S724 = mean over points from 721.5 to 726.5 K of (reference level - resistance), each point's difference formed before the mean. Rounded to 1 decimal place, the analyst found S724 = -12.1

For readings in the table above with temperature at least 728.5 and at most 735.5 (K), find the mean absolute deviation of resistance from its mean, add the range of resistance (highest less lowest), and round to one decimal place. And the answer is 5.5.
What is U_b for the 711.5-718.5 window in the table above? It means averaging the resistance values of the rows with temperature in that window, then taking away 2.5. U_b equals 22.4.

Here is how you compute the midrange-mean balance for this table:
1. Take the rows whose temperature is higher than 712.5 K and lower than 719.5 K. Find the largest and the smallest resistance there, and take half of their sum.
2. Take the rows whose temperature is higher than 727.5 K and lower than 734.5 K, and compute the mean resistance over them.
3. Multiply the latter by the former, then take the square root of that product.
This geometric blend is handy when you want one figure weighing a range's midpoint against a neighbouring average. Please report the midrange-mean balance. 18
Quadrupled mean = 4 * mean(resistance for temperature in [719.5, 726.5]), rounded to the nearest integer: 97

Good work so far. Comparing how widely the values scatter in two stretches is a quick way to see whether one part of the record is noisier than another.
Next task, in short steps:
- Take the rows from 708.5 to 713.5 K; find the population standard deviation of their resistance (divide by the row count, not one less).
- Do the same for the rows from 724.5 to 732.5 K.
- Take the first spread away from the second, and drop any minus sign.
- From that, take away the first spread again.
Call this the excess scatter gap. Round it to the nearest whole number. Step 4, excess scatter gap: 3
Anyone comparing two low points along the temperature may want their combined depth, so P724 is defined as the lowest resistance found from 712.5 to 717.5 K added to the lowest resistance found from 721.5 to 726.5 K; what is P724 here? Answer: 45.0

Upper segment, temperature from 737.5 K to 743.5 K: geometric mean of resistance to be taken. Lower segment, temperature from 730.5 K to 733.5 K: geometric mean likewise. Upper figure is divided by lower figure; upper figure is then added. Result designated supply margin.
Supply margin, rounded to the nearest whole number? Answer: 23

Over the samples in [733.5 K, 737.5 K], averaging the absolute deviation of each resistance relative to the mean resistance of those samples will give 1.83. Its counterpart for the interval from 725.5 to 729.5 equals 1.93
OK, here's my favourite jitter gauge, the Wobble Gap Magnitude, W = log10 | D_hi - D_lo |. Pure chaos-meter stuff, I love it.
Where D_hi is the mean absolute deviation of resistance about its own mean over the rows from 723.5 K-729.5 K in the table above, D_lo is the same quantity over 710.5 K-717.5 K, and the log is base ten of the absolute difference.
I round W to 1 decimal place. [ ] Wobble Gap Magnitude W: 0.3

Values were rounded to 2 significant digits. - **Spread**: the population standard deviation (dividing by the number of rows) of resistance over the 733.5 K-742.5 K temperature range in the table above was 3.8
